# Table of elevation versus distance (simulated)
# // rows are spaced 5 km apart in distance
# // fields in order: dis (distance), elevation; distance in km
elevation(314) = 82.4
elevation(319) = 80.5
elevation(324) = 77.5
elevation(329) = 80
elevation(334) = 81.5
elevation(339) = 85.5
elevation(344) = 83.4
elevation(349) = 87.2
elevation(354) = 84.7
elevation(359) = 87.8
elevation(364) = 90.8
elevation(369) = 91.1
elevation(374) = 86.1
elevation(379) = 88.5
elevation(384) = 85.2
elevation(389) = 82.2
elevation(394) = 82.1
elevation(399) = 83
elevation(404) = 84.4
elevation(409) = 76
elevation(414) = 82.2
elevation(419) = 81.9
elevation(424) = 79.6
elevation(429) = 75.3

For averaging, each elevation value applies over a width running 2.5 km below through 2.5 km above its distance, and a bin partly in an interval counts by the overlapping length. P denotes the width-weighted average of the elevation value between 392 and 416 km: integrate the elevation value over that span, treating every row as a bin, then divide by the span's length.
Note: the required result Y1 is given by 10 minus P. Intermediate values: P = 82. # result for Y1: -72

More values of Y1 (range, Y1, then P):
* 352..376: -78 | 88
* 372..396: -75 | 85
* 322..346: -72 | 82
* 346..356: -76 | 86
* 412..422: -72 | 82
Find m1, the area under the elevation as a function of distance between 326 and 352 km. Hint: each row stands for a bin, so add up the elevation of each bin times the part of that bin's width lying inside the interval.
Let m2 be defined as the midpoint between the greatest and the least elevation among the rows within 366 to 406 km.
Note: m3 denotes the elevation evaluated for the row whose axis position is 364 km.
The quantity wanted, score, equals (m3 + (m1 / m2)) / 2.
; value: 58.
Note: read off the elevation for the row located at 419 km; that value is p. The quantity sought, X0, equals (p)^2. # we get 6708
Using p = 81.9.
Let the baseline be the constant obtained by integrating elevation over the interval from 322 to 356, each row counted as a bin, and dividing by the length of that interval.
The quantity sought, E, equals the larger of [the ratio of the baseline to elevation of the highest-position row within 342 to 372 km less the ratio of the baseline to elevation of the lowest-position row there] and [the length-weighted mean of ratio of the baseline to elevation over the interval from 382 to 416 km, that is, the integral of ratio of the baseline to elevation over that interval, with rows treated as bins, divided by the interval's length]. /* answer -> 1.01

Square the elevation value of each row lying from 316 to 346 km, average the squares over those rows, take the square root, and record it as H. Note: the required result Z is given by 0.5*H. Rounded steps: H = 81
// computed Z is 40.7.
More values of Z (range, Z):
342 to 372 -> 43.8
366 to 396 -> 43.0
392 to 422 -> 40.8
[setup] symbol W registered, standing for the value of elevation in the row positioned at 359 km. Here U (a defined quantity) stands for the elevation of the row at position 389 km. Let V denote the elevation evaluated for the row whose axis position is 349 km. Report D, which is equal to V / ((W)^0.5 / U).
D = 765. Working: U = 82.2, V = 87.2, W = 87.8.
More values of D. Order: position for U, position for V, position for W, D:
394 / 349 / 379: 761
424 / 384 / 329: 758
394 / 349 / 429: 825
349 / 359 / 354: 832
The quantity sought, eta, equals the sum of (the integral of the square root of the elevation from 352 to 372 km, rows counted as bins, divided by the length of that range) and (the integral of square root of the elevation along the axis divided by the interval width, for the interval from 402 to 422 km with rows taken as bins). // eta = 18.41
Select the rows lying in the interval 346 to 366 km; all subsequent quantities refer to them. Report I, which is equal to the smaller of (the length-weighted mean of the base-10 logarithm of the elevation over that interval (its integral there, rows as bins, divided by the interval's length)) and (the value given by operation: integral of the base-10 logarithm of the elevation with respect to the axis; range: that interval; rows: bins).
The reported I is 1.94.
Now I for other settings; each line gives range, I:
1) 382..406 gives 1.92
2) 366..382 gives 1.95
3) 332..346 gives 1.92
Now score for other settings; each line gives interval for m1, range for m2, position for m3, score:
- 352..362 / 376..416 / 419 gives 46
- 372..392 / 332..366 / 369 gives 55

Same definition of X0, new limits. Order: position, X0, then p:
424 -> 6336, 79.6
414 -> 6757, 82.2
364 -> 8245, 90.8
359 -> 7709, 87.8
